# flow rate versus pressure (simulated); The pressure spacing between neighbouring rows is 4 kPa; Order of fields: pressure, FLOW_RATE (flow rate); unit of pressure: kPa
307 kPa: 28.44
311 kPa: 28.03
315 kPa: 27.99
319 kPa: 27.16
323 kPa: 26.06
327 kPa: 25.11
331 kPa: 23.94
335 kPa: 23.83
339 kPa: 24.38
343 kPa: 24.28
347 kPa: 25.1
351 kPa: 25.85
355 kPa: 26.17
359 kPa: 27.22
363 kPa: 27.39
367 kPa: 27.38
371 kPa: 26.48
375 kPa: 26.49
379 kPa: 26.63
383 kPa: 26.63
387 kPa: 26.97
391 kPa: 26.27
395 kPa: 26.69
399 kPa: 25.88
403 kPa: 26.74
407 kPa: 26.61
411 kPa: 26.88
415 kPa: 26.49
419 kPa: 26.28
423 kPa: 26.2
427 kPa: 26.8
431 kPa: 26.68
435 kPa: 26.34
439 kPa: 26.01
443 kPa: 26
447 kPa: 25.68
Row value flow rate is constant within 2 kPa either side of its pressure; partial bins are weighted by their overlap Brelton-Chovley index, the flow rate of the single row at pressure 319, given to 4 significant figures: 27.16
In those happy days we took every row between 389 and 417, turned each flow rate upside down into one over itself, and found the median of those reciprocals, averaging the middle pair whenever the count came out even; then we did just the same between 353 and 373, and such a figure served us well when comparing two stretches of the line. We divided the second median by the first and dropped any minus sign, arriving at 0.978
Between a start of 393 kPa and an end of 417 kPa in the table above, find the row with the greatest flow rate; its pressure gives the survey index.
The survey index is 411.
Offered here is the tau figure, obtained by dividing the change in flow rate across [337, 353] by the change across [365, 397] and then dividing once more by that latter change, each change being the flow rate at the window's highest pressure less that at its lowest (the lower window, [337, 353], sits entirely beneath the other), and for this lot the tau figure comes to 3.1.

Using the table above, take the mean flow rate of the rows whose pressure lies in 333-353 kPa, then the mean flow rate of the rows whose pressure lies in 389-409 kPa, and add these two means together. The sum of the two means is 51.1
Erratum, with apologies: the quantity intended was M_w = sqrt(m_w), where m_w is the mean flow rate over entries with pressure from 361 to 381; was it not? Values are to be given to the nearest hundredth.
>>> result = 5.18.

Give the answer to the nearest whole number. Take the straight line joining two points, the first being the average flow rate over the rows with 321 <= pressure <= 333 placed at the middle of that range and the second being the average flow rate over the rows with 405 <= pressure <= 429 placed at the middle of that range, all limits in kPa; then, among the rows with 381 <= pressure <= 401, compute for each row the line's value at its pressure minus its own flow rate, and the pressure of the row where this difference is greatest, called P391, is 399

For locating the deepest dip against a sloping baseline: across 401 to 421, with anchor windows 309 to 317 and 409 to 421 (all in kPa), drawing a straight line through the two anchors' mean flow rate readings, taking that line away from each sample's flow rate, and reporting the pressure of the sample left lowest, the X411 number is 419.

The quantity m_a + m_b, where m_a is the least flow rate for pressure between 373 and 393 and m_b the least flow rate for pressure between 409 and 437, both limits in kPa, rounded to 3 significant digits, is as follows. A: 52.5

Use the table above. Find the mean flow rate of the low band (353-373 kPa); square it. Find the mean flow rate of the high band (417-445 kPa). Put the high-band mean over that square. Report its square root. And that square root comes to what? 0.191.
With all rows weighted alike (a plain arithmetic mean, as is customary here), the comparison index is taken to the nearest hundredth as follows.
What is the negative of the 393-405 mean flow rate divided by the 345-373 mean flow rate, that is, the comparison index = -1.00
